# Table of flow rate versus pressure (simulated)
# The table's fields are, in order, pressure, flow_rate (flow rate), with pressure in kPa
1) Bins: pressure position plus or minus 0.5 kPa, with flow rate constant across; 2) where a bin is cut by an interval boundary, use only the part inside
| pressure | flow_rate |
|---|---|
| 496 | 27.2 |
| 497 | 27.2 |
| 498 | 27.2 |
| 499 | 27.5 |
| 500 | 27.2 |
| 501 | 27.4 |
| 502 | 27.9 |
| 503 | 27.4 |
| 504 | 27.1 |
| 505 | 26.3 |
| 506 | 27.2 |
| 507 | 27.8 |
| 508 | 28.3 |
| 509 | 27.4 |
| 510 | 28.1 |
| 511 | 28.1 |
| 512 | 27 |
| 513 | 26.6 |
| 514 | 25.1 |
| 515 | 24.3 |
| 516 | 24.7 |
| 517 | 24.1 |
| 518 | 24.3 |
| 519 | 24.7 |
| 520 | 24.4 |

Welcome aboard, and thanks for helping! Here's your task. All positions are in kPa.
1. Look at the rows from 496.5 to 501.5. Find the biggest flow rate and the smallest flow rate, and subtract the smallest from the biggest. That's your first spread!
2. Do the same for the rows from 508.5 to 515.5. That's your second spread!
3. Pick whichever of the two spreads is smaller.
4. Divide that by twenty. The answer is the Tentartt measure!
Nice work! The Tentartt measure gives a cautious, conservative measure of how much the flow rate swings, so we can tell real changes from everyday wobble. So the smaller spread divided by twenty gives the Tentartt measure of 0.015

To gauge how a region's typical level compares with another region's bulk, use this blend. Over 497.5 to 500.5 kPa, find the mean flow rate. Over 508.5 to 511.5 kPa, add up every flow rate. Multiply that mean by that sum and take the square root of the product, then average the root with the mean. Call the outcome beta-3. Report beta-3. 37.5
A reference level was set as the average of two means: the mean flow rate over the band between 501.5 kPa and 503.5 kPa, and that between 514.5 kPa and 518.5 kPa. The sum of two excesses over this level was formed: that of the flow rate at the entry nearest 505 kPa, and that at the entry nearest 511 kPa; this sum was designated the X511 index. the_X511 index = 2.4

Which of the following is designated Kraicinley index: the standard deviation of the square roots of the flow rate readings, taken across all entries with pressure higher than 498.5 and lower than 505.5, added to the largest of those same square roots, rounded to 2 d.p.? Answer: 5.33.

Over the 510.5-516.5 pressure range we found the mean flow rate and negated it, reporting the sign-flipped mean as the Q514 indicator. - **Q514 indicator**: -26.0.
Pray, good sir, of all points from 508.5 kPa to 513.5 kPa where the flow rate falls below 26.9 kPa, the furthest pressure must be 513 kPa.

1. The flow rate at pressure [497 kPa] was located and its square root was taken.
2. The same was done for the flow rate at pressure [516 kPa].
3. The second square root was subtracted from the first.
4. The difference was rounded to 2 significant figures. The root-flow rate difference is 0.25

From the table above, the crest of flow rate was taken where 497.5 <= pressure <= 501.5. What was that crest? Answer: 27.5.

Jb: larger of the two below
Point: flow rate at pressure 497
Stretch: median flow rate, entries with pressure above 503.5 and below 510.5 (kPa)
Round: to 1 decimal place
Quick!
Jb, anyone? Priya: 27.4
